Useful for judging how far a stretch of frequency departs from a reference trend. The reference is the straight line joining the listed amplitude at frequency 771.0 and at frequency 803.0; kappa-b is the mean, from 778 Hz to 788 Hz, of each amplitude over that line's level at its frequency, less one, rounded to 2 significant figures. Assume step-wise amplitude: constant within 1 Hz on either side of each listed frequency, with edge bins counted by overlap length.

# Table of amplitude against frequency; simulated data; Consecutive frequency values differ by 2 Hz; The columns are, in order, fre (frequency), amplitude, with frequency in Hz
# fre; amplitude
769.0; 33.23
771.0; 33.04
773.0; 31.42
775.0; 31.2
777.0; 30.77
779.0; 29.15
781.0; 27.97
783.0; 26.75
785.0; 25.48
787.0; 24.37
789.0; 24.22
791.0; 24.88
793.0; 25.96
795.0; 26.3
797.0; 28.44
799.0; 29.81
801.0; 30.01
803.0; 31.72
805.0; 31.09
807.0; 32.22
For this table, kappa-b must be -0.18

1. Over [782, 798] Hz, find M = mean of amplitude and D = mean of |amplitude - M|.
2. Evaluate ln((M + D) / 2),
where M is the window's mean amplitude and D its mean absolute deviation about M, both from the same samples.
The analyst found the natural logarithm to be 2.60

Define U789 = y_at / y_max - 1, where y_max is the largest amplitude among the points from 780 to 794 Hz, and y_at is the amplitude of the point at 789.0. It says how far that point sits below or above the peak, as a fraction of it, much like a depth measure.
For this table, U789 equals -0.13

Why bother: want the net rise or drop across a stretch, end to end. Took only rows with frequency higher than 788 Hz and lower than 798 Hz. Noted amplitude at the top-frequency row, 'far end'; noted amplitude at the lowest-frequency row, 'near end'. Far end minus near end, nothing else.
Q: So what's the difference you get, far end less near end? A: 4.2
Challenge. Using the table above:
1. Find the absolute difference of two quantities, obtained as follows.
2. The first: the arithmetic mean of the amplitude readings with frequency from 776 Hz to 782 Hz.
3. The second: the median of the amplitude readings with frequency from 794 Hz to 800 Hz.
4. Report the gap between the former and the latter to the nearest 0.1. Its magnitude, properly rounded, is 0.9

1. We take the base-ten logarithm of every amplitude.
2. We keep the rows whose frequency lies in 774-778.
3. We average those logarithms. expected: 1.49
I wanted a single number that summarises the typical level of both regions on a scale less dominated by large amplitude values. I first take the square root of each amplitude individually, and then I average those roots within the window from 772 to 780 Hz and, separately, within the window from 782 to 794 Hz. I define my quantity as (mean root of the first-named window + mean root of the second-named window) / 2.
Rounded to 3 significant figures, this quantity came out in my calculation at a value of 5.28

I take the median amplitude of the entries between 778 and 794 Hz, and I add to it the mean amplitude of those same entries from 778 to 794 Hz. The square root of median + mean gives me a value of 7.20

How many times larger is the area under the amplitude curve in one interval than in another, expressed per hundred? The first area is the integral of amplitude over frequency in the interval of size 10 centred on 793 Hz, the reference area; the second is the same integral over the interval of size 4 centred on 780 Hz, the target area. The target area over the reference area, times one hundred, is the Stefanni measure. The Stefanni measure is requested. 44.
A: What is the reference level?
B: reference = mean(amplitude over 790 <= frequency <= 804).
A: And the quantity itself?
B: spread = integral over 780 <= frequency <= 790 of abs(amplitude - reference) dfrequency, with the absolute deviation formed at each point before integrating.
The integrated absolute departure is 24.0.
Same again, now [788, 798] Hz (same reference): 23.1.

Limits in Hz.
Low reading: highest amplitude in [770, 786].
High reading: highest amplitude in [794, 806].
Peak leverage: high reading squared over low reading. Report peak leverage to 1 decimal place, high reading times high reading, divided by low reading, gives 30.5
